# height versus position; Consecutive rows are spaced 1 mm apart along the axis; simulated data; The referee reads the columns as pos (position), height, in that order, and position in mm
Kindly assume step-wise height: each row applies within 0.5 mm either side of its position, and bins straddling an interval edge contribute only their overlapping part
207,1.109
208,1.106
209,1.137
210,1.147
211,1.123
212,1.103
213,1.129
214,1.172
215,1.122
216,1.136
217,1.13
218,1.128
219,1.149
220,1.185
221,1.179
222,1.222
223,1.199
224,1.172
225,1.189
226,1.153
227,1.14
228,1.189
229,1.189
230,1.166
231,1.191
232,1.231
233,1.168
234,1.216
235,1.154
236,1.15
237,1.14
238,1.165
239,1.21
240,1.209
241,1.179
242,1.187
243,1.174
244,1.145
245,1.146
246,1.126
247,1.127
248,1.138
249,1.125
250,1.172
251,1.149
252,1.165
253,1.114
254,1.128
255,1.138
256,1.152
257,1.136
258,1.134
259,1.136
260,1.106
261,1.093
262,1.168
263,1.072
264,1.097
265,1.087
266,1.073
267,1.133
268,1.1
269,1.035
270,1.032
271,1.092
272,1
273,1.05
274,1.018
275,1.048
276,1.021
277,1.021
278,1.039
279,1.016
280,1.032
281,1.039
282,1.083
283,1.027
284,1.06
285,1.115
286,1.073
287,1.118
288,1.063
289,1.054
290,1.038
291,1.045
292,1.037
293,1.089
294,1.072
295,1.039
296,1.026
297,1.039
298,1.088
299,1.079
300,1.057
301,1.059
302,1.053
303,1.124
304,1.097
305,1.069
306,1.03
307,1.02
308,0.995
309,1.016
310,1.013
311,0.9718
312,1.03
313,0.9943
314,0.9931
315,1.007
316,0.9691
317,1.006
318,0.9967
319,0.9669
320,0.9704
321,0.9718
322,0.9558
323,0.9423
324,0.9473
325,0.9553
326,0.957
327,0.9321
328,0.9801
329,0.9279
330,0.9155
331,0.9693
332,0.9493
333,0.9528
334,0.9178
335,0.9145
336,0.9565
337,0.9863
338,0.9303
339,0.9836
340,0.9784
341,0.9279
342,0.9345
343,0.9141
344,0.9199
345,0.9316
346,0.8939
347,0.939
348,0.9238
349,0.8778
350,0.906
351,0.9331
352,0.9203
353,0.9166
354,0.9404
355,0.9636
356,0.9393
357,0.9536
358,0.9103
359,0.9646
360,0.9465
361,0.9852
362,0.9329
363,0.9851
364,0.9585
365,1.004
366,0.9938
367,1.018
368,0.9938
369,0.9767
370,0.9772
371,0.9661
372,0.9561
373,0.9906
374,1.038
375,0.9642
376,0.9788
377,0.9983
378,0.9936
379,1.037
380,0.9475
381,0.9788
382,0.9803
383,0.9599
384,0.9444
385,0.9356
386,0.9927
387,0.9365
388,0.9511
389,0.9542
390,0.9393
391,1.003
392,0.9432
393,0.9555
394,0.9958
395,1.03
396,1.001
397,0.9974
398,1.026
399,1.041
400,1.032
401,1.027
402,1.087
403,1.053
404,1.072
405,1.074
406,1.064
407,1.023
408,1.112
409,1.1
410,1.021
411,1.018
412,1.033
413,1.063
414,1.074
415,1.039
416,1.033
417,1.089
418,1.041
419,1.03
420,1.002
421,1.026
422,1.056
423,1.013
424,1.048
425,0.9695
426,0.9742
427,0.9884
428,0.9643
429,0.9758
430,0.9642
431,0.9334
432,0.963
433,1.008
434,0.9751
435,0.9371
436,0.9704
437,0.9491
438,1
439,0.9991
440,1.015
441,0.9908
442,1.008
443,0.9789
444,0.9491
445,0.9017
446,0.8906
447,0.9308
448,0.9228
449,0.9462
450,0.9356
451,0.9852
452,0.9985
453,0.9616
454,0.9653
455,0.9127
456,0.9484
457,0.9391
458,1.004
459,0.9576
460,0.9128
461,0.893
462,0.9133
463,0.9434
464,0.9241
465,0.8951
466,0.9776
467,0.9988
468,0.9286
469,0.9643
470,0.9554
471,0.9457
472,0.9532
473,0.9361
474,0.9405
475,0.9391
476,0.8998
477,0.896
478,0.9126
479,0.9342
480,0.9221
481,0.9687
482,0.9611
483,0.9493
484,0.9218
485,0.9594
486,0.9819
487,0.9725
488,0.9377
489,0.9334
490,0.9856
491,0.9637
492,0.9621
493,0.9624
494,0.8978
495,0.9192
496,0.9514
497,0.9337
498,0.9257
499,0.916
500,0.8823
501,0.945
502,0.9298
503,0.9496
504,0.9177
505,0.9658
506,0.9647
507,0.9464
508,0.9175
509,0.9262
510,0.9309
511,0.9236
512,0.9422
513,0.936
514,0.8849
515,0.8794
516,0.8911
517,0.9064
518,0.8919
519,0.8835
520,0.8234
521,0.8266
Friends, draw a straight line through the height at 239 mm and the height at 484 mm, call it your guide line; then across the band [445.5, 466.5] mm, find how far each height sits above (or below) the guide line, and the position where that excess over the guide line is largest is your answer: 458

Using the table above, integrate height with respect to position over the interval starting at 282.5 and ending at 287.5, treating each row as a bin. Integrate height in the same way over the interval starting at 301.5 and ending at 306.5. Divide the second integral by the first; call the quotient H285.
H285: 1.00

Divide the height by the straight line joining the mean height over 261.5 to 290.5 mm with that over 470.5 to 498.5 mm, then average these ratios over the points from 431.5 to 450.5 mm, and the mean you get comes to 0.99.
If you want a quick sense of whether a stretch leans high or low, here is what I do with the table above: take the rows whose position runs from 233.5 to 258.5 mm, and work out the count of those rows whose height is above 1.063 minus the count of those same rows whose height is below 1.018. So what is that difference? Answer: 25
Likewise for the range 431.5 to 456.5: -25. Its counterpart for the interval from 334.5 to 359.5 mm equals -25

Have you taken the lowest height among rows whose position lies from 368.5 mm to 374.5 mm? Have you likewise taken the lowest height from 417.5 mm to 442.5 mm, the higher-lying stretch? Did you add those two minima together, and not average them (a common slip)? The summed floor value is 1.89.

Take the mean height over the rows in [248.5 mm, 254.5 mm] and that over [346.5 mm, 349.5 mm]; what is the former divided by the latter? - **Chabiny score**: 1.25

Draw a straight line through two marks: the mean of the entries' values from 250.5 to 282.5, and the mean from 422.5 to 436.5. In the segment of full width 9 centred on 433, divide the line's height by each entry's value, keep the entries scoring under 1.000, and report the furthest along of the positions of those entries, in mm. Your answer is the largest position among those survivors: 434 mm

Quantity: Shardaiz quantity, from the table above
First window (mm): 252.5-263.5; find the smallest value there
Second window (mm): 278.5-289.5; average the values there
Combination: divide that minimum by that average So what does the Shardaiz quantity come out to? 1.01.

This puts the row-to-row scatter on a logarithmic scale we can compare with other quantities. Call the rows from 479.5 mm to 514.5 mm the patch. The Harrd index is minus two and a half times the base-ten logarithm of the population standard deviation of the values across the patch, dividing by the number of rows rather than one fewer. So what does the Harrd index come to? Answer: 4.01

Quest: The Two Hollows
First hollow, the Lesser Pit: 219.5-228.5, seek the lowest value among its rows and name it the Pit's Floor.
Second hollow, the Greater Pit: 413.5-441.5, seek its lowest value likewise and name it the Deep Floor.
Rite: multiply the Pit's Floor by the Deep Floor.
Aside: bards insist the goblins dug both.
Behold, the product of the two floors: 1.06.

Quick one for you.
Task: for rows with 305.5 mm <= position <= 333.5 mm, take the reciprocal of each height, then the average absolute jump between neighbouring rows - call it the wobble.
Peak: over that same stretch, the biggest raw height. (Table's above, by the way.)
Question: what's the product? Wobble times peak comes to 0.024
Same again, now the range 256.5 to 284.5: 0.035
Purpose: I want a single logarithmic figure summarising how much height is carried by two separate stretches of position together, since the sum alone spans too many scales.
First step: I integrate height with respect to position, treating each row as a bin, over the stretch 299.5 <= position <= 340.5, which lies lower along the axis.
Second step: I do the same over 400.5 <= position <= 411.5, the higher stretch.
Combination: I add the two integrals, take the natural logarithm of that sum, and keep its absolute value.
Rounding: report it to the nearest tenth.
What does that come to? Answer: 4.0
